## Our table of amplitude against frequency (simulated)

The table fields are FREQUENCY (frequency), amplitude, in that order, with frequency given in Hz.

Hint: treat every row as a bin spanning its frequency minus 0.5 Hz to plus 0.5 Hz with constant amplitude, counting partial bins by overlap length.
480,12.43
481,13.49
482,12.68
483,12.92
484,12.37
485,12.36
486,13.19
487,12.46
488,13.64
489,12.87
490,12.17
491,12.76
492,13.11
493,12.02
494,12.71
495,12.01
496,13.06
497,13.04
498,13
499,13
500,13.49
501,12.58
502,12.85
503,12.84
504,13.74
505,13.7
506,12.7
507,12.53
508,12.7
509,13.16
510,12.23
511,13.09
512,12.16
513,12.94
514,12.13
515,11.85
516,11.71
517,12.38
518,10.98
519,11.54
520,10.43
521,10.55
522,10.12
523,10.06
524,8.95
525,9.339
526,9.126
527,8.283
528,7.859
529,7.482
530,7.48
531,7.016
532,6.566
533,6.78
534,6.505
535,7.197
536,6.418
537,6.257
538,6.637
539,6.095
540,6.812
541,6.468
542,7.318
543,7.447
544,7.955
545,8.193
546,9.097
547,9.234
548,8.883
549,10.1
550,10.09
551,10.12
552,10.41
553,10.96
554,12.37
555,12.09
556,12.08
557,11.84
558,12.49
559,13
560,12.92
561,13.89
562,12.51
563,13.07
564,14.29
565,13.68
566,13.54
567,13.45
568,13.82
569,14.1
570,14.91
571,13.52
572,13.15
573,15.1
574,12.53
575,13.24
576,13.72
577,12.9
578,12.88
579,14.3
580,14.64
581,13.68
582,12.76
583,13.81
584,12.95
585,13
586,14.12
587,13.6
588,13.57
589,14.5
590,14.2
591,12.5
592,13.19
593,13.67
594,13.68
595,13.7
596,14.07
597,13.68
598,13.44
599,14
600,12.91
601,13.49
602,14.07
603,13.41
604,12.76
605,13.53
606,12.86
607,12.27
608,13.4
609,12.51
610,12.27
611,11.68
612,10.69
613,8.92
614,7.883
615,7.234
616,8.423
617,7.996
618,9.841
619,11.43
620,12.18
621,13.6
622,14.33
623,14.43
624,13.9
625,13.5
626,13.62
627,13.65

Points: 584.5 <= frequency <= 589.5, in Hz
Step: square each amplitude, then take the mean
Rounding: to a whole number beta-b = 190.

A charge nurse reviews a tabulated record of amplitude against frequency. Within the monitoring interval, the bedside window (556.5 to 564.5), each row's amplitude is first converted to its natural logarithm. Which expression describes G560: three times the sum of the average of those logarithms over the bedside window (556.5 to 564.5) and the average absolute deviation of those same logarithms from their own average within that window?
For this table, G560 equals 7.82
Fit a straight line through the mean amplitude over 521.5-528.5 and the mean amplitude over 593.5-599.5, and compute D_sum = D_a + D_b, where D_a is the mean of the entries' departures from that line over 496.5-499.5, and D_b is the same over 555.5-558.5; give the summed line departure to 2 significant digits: 6.6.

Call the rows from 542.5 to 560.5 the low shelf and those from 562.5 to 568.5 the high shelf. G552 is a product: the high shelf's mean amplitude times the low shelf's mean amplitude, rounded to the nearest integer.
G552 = 143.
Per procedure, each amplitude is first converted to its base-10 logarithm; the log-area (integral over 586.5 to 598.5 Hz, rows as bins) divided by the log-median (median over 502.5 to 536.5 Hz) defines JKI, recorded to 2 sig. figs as 13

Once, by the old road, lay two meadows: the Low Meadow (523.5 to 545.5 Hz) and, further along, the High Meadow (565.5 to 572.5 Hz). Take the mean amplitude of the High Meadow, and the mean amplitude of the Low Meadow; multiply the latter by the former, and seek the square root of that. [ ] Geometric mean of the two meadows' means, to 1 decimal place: 10.1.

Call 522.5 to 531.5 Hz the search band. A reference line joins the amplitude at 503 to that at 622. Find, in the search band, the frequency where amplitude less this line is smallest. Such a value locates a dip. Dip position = 531 Hz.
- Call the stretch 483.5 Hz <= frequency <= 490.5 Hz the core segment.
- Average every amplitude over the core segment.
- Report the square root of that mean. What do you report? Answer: 3.57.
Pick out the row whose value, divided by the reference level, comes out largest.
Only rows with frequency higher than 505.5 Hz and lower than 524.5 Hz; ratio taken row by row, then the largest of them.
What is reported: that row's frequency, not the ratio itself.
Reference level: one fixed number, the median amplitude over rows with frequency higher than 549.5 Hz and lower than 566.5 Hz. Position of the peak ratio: 509 Hz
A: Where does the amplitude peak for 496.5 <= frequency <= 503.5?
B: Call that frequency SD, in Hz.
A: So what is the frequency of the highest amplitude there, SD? 500 Hz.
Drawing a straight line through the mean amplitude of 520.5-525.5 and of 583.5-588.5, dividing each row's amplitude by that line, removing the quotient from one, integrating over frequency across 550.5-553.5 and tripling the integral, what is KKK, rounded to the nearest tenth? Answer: 0.8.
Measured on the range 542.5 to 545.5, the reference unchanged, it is 2.6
